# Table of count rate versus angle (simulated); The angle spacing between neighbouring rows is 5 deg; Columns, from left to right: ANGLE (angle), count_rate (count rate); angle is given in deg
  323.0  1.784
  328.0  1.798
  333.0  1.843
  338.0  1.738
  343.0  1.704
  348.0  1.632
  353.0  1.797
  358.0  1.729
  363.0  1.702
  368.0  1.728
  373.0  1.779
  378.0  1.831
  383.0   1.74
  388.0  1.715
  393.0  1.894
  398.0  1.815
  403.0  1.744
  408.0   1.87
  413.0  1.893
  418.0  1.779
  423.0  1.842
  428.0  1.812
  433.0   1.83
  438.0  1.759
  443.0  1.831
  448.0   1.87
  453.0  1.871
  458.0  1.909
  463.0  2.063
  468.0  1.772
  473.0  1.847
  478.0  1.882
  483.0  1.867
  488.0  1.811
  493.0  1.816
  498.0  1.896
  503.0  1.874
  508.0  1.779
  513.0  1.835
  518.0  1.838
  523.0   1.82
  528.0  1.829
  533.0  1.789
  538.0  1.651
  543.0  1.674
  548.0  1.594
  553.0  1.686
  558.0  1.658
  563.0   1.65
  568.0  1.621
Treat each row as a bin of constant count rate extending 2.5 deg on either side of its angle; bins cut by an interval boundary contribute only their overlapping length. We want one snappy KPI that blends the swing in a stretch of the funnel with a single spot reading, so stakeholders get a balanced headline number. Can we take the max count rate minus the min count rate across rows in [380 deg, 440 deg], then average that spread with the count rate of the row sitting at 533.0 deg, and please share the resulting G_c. 0.98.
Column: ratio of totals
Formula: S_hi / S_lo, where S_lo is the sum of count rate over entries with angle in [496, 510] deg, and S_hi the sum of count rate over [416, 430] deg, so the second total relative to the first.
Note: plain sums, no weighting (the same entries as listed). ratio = 0.98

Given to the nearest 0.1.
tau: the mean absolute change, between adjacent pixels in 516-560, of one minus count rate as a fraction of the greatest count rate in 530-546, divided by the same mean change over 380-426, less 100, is -99.4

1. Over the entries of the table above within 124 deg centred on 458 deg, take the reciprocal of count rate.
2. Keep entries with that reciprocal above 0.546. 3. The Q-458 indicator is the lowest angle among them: 398.0 deg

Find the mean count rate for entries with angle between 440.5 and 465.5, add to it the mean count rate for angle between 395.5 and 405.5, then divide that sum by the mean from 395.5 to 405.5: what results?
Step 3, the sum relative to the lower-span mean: 2.07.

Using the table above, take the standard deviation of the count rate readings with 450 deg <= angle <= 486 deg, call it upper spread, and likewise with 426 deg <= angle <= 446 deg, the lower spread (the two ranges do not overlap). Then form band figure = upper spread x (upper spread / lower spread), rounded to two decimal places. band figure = 0.23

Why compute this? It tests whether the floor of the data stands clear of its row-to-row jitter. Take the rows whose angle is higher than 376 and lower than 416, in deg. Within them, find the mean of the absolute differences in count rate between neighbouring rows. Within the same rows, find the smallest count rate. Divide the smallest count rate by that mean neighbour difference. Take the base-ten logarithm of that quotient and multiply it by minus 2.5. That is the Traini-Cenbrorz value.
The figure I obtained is -3.26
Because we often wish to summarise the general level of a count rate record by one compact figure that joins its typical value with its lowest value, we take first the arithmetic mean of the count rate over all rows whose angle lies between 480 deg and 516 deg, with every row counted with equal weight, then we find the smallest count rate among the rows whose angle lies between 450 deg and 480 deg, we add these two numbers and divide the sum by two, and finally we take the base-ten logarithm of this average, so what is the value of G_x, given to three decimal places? 0.257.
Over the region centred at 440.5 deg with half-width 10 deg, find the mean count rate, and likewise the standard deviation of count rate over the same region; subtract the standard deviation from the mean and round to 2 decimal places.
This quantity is 1.78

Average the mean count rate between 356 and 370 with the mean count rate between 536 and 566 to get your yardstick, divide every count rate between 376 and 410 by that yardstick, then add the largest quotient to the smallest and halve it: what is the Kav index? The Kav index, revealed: 1.07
